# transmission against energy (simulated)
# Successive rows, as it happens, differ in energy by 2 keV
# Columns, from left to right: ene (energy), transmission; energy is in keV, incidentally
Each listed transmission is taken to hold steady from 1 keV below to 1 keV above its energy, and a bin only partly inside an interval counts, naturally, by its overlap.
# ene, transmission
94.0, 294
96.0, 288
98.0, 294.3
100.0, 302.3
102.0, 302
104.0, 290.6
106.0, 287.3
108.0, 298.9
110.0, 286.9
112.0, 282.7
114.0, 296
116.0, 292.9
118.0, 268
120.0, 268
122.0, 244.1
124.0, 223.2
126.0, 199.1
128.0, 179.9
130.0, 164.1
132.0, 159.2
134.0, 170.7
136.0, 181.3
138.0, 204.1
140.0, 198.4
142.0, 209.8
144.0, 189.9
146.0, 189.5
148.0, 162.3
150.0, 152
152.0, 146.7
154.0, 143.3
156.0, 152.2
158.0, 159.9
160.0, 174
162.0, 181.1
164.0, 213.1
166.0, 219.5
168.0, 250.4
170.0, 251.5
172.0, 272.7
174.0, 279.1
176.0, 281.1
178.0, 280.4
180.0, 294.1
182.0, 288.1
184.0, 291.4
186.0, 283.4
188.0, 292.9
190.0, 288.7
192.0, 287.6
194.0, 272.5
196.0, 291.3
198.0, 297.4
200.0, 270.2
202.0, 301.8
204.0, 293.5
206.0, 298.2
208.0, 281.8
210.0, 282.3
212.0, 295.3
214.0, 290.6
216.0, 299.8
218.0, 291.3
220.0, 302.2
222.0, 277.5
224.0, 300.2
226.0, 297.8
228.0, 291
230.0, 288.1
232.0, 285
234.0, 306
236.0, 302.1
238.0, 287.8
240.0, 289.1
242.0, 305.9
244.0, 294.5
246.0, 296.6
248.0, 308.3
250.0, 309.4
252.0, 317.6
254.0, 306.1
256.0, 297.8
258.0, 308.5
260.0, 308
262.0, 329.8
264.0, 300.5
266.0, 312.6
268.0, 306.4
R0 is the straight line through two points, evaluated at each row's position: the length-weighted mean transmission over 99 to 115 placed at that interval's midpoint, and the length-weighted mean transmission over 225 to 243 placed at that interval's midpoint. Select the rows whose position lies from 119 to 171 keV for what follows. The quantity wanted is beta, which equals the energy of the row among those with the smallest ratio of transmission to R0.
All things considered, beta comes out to 154.0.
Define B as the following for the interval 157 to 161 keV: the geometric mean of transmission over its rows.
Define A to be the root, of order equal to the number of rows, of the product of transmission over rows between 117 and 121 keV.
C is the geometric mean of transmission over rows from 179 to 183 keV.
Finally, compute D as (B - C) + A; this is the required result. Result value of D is 144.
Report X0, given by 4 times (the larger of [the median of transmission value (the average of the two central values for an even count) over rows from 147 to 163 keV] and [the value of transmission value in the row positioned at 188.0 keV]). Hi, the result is 1172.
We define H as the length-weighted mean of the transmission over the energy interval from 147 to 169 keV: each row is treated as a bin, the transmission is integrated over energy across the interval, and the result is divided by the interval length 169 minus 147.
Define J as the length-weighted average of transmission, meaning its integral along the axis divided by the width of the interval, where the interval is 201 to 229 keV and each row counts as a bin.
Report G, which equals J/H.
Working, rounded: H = 178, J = 293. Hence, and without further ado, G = 1.6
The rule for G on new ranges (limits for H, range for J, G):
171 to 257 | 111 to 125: 0.9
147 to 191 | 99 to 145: 1.0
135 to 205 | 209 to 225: 1.2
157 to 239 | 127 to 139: 0.6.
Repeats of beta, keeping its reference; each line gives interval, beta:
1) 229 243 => 232.0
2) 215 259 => 222.0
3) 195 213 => 200.0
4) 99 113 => 112.0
